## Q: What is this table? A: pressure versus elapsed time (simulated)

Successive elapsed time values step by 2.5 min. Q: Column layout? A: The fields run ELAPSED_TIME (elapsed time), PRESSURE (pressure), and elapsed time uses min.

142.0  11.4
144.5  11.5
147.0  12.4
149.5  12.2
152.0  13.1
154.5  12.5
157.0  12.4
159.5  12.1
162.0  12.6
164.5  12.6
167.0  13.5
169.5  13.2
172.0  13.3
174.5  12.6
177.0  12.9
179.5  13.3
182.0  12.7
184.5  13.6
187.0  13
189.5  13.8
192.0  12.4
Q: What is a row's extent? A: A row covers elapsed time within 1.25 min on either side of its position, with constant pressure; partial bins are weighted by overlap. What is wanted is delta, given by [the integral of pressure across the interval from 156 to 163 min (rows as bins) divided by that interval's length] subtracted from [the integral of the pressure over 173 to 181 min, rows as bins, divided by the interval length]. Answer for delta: 0.6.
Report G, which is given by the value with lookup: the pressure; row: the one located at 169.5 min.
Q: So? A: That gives 13.2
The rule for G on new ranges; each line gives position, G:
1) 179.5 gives 13.3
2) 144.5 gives 11.5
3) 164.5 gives 12.6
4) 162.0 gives 12.6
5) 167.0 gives 13.5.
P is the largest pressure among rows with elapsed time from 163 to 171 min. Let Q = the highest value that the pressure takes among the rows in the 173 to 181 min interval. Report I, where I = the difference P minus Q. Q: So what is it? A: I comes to 0.2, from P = 13.5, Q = 13.3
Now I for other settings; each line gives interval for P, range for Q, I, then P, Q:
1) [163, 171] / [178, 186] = -0.1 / 13.5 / 13.6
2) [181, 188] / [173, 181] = 0.3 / 13.6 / 13.3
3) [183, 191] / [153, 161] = 1.3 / 13.8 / 12.5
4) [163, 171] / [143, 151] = 1.1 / 13.5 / 12.4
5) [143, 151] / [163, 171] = -1.1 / 12.4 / 13.5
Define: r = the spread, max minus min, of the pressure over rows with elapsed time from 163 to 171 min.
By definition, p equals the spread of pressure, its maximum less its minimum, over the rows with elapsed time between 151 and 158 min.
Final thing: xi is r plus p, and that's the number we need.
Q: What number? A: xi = 1.60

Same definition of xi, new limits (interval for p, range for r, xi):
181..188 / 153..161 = 1.30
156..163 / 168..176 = 1.20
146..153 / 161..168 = 1.80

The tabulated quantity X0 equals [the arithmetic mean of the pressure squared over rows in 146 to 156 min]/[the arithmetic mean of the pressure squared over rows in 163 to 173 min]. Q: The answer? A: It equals 0.91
